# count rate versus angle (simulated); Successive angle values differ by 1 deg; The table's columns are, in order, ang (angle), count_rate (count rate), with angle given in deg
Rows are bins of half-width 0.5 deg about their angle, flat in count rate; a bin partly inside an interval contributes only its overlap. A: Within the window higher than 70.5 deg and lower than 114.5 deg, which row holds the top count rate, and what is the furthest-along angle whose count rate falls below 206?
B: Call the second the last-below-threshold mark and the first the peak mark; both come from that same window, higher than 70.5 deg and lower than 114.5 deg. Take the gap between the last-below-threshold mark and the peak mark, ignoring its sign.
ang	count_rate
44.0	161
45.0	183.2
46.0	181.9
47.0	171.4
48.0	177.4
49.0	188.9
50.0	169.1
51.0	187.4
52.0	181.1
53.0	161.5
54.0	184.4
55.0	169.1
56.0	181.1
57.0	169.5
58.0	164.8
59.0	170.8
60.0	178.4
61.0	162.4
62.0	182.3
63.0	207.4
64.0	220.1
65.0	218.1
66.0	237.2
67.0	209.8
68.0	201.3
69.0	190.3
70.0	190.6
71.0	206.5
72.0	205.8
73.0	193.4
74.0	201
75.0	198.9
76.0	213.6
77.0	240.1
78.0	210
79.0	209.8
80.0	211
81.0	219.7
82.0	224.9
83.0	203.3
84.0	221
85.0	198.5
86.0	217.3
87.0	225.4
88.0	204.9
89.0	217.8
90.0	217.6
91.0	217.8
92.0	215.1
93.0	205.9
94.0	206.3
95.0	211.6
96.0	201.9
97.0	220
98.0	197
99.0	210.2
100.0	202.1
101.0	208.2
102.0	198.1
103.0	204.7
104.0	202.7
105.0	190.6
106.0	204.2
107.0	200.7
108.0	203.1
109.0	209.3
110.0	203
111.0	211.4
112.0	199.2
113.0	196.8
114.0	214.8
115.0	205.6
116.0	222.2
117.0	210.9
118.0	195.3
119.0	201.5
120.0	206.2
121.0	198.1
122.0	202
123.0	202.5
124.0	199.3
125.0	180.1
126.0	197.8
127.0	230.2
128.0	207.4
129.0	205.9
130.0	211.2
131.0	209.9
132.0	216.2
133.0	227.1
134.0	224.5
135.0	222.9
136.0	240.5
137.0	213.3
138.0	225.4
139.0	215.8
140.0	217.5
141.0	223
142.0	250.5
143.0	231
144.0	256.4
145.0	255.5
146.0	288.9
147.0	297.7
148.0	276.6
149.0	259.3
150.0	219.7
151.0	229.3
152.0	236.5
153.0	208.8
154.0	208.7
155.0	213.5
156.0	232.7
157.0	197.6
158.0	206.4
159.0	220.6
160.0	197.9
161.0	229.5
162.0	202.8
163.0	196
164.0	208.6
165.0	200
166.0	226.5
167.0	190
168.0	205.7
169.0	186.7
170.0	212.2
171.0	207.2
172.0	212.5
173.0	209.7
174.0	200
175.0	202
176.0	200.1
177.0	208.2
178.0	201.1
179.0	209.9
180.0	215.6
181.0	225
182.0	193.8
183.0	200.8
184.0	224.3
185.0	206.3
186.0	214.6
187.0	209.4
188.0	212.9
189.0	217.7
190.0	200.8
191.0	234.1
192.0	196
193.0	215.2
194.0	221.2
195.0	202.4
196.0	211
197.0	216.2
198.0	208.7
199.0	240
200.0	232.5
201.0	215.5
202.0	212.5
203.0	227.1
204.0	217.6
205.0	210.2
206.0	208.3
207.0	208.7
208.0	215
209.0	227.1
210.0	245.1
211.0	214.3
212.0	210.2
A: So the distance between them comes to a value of 36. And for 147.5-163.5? 15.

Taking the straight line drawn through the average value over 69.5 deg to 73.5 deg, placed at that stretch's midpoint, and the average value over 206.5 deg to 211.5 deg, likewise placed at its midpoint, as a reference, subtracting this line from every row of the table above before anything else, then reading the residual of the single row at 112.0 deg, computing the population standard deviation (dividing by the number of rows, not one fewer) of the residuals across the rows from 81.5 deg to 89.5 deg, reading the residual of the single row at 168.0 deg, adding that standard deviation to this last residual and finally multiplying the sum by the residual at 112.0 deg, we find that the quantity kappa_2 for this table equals -2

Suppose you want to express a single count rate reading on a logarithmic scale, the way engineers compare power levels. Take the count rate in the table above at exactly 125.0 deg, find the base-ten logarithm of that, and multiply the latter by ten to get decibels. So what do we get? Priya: 22.6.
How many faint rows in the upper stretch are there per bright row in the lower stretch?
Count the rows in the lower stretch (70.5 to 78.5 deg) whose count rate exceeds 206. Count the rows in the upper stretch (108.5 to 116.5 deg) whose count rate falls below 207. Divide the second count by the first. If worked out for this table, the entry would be 1.0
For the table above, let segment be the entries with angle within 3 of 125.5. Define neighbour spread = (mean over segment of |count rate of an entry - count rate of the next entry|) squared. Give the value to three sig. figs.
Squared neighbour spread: 363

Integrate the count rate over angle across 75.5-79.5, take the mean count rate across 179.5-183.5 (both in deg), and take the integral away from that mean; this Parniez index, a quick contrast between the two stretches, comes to -665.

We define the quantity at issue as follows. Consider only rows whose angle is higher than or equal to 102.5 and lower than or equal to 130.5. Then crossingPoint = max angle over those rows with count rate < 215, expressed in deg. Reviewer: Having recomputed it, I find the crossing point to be 130.0 deg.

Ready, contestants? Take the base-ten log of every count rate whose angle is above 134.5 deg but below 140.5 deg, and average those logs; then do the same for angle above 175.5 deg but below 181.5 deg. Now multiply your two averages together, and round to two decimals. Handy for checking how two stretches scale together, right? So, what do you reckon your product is 5.45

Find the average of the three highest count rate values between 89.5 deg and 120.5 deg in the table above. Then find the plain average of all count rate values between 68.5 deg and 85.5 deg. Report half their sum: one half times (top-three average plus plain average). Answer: 214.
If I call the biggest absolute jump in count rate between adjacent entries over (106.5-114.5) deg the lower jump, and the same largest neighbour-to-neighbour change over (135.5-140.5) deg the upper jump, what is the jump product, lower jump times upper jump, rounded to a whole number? 490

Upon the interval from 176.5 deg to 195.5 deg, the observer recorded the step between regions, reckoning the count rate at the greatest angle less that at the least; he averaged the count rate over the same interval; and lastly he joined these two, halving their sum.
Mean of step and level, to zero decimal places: 103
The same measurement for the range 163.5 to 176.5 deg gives 98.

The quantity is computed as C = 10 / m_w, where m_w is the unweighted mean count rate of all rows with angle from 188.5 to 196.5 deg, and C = 0.0471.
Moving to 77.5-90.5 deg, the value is 0.0467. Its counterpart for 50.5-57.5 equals 0.0567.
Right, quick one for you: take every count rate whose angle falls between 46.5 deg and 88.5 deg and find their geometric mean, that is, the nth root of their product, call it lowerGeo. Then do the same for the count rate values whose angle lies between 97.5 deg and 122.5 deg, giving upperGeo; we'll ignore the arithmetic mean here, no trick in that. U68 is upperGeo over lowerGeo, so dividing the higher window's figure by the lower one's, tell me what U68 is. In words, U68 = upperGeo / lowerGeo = 1.04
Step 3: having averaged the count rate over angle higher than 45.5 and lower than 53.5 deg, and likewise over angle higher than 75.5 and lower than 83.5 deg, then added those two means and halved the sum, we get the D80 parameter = 197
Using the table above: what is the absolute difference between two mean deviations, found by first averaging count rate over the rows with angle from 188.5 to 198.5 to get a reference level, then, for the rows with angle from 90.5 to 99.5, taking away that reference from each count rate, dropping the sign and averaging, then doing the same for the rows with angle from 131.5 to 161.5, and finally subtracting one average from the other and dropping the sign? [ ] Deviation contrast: 16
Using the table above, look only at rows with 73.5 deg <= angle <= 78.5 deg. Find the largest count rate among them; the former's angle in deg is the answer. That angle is 77.0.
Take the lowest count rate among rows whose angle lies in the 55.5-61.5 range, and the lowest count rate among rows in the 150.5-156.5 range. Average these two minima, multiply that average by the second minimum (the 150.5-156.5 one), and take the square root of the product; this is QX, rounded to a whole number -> 197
